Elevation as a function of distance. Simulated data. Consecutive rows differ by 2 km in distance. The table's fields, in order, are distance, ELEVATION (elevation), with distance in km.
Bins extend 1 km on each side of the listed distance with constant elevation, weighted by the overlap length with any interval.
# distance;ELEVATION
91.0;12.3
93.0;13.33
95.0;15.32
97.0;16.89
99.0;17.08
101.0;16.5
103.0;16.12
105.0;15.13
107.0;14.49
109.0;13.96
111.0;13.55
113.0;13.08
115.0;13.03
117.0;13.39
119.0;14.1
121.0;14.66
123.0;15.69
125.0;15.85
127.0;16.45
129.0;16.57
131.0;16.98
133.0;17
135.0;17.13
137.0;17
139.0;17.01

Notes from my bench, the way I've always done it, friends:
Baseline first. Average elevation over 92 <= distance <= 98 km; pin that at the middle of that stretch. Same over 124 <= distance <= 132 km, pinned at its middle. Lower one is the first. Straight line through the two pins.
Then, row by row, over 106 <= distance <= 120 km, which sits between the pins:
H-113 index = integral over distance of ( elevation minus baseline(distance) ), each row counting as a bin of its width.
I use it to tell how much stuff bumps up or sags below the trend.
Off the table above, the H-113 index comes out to -31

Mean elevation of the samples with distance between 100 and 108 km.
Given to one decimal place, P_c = 15.6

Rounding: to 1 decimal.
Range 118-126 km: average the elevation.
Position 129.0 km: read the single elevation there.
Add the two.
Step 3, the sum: 31.6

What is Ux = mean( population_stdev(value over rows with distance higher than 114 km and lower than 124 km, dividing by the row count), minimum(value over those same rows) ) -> 7.0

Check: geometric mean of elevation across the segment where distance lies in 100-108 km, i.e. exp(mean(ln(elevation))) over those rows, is 15.5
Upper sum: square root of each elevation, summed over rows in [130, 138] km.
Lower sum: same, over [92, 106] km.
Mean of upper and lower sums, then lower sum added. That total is 50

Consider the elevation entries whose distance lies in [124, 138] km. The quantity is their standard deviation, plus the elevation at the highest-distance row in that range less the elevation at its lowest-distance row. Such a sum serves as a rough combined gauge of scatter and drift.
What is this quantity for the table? 1.6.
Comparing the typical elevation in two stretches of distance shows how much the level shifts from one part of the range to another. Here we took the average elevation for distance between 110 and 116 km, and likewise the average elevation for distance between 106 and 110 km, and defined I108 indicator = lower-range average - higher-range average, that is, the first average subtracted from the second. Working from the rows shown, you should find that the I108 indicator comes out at 1.0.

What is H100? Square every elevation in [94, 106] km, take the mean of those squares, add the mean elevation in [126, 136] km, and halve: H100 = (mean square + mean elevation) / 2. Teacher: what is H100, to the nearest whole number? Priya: 139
